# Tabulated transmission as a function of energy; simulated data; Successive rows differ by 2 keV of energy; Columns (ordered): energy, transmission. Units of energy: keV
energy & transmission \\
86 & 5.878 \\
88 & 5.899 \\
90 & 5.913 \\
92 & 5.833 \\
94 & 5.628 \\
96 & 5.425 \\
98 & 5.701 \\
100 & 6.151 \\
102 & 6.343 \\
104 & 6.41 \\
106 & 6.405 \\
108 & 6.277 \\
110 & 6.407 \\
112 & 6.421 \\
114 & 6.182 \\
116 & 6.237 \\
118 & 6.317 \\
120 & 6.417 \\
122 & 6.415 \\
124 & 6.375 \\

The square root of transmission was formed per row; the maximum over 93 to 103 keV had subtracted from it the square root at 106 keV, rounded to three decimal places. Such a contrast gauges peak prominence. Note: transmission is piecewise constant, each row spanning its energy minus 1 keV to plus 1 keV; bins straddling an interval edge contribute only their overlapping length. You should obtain -0.012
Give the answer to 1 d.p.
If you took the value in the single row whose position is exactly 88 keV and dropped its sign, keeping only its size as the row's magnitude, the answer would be 5.9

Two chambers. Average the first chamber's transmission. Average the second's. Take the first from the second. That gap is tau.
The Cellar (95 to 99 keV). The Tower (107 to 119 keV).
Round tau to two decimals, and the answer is 0.74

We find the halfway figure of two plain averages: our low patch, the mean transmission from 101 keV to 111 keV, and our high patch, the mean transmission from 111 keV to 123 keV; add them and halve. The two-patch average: 6.35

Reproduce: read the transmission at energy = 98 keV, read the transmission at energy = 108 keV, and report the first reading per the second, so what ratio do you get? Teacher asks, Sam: 0.908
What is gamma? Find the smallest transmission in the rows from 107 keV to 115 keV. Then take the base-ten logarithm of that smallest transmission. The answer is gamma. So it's 0.79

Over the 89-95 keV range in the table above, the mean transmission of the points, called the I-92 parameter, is 5.79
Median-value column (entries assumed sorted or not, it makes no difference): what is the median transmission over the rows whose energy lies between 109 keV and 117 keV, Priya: 6.3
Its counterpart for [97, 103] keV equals 6.2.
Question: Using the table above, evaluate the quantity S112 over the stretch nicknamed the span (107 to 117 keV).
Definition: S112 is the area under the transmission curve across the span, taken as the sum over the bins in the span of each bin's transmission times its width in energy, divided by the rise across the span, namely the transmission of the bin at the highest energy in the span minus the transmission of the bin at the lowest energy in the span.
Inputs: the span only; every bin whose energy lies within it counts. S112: -1576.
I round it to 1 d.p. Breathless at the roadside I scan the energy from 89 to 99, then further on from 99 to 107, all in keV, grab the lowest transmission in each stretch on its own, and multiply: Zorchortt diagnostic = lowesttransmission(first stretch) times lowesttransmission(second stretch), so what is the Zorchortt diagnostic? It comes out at 33.4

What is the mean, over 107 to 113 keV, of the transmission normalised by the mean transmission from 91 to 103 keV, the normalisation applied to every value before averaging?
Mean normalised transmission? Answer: 1.09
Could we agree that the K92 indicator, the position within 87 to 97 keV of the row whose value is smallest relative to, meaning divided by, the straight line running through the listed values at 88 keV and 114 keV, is 96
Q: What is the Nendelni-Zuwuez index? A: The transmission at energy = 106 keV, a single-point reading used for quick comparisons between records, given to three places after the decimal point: 6.405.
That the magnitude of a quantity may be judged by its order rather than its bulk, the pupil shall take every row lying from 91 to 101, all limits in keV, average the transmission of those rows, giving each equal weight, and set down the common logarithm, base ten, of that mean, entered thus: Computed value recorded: 0.76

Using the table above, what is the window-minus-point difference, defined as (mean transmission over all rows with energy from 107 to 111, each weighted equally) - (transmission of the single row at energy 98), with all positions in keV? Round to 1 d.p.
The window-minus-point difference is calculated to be 0.6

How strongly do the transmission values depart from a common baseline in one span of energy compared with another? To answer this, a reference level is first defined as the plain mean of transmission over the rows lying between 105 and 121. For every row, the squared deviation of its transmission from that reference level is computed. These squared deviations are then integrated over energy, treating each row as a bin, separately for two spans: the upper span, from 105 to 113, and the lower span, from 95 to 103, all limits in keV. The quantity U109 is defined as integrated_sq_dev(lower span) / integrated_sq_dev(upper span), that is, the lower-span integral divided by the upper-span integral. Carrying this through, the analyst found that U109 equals 58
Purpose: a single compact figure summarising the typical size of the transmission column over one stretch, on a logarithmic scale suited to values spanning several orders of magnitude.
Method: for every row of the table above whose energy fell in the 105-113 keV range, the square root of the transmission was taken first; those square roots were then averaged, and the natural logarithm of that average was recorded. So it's 0.926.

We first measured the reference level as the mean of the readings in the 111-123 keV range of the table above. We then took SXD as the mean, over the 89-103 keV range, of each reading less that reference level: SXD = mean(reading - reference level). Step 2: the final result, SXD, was -0.48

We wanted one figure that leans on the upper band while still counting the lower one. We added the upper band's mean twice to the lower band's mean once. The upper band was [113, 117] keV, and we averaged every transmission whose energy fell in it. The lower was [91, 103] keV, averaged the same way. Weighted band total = 18.3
